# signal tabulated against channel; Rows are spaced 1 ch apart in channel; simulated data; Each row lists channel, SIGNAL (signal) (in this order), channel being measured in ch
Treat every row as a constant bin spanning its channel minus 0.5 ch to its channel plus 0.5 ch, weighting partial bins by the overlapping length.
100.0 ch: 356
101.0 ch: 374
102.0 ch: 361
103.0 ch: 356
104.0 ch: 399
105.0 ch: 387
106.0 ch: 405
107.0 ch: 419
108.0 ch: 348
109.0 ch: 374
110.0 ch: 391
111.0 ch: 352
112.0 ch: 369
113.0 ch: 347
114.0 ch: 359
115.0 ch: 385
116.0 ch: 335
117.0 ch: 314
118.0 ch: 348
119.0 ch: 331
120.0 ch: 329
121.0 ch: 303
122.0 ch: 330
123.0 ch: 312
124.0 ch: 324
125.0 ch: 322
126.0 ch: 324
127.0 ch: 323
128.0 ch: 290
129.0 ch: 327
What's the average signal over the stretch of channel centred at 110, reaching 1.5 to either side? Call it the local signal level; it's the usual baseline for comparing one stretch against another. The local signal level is 372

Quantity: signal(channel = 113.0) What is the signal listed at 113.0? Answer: 347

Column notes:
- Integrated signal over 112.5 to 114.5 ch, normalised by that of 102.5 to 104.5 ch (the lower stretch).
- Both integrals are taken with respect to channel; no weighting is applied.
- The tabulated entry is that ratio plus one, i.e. 1.94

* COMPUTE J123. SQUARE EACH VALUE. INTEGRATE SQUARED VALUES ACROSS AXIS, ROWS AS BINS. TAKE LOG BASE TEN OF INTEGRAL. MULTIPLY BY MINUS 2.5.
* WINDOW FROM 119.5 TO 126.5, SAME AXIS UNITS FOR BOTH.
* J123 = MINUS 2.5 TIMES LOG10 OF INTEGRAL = -14.6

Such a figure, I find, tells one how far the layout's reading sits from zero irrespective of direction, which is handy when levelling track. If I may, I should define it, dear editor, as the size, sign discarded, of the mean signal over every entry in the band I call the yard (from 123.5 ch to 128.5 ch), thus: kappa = 317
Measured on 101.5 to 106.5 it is 382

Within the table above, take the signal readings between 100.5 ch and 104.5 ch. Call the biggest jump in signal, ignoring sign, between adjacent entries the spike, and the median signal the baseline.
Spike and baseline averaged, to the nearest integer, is 205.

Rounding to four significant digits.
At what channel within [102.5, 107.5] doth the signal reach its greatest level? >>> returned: 107.0 ch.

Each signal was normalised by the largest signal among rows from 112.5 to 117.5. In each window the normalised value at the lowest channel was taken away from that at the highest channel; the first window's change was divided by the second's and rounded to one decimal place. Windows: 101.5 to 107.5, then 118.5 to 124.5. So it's -8.3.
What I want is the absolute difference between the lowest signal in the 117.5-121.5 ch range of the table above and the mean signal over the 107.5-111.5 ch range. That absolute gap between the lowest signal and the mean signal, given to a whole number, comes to 63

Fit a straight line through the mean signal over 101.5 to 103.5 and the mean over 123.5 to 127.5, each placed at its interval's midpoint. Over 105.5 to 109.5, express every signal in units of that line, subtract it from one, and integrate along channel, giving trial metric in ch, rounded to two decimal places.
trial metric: -0.41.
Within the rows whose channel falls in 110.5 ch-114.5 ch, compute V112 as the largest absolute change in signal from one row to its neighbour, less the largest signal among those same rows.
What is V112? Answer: -347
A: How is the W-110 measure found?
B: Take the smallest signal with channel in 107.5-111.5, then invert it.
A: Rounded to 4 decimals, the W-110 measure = 0.0029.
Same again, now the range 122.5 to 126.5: 0.0032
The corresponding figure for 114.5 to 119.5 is 0.0032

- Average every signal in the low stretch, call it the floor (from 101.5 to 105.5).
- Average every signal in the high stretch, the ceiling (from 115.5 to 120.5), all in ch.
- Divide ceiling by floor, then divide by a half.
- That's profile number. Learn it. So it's 1.76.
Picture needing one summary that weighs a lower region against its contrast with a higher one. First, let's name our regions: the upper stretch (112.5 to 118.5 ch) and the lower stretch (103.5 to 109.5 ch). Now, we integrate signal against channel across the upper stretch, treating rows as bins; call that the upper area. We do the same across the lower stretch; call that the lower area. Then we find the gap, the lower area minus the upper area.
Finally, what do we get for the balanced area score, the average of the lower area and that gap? 1288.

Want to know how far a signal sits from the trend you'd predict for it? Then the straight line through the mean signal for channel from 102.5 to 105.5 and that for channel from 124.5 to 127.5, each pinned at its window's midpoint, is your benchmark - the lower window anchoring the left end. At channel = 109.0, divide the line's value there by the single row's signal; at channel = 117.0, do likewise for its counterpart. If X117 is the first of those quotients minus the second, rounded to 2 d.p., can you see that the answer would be -0.12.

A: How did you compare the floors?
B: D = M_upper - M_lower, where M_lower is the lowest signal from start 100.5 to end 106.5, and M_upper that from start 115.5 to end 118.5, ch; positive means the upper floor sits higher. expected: -42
